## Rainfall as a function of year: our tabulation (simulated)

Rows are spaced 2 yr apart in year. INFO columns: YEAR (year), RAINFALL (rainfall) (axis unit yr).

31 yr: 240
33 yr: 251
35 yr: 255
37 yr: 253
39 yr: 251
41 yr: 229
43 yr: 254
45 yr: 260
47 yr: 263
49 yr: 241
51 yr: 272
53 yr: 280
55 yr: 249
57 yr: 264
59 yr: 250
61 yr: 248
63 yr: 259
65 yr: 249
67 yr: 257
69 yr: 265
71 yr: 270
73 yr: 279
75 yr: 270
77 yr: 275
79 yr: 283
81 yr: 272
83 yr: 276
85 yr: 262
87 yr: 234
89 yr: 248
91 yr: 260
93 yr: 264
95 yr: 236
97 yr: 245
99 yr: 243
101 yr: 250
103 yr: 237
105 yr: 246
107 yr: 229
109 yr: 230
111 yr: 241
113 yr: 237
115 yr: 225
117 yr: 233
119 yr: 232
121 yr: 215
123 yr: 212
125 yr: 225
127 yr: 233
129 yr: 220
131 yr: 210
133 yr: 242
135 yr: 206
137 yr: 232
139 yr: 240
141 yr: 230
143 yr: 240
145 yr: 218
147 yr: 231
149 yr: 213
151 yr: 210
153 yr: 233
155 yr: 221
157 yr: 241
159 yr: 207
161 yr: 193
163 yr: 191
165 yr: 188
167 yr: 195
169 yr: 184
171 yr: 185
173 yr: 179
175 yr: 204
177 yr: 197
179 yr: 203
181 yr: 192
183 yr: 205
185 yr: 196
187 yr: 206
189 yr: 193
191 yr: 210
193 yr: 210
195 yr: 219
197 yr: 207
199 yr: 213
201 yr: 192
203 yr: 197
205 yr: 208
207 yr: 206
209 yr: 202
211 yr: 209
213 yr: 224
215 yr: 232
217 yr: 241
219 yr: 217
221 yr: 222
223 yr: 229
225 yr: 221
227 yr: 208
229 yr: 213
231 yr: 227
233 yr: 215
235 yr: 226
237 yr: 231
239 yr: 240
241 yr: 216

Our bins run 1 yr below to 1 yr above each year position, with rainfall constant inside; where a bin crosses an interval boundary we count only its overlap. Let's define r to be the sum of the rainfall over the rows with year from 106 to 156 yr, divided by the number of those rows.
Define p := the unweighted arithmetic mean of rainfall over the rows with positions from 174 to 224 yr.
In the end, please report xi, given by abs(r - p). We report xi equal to 17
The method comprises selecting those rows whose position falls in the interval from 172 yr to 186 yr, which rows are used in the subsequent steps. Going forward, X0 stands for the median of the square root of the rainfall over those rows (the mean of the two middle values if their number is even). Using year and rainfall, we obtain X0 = 14.0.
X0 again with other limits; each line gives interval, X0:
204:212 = 14.4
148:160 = 14.7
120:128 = 14.8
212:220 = 15.1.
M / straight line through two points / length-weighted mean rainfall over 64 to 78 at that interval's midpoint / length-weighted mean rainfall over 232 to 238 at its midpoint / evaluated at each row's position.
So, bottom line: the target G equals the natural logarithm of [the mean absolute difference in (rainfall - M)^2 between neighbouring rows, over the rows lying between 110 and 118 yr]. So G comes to 5.92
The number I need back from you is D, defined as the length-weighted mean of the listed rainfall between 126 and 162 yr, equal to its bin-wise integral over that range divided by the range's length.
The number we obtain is 223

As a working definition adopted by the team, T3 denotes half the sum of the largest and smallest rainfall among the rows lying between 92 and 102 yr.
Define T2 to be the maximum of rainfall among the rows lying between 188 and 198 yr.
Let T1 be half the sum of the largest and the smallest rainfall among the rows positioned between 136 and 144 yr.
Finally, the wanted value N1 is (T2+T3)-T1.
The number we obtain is 234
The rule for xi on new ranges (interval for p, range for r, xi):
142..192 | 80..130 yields 35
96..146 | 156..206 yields 30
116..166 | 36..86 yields 41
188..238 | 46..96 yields 46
